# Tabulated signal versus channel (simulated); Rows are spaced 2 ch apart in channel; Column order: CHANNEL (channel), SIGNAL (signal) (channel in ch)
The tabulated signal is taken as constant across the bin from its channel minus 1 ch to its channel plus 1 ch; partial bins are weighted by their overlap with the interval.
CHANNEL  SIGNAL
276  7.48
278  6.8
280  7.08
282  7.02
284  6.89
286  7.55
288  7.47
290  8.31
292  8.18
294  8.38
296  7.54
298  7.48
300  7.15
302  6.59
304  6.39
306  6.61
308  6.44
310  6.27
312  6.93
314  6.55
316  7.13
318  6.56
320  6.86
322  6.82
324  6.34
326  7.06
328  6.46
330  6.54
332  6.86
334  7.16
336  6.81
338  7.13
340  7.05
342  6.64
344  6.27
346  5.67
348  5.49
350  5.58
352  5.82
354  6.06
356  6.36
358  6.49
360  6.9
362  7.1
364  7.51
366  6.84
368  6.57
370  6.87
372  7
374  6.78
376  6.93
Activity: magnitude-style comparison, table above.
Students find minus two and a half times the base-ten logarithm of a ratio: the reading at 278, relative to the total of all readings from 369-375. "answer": 1.21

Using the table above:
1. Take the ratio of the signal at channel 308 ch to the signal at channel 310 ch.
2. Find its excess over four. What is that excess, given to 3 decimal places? -2.973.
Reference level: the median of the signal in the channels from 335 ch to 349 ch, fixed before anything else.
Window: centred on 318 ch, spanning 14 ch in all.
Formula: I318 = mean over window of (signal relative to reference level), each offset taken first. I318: 0.1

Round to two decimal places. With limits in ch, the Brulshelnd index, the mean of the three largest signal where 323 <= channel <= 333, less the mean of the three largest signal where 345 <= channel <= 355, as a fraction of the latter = 0.17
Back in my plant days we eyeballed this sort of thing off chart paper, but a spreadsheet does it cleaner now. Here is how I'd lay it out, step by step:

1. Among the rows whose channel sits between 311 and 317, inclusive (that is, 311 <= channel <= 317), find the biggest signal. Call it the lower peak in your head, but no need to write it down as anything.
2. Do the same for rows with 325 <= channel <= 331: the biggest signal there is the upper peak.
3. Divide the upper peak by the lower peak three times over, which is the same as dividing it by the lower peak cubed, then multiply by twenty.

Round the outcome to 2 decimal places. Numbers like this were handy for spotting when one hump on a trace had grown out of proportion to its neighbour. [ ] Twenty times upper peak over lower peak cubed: 0.39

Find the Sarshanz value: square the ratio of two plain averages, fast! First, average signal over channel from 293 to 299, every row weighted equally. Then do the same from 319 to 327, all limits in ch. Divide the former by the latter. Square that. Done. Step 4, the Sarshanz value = 1.33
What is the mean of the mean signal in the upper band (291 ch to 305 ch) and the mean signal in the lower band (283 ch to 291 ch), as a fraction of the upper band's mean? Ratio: 1.01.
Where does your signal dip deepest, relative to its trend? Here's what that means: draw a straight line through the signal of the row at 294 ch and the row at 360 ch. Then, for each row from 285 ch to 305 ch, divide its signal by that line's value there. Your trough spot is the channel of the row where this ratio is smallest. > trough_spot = 304 ch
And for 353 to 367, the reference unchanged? 354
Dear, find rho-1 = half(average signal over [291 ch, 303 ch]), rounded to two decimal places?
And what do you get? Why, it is 3.78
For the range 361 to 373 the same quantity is 3.49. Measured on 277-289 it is 3.57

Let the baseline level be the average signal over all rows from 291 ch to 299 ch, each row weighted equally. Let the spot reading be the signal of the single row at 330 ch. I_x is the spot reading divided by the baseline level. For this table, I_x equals 0.83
